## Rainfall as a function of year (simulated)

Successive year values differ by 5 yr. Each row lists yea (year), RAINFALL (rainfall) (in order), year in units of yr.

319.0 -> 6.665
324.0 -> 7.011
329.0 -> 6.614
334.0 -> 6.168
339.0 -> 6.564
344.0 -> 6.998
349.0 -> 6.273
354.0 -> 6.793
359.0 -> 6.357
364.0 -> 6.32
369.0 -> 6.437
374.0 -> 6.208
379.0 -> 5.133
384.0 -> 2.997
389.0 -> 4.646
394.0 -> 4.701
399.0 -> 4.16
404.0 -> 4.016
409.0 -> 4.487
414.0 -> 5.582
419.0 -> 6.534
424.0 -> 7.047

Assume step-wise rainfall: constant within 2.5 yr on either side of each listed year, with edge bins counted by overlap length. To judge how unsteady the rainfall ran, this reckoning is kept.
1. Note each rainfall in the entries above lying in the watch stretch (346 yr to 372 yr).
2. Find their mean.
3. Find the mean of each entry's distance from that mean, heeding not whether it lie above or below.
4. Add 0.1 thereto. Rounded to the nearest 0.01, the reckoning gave 0.24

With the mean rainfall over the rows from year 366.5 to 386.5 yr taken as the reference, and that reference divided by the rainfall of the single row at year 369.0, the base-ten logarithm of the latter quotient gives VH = -0.093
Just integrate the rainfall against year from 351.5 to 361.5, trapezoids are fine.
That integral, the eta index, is 66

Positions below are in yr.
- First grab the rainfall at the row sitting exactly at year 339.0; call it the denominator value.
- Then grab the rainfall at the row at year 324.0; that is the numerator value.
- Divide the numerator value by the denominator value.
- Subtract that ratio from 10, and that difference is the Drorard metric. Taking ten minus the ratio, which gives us 8.9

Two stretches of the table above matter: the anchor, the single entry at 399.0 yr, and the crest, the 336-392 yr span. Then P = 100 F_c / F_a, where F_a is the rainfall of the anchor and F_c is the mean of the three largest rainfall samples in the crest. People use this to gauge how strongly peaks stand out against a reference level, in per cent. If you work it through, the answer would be 163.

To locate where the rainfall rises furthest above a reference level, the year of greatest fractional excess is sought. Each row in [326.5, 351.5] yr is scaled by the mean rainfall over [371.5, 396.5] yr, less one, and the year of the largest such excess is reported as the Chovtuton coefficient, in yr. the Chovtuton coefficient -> 344.0 yr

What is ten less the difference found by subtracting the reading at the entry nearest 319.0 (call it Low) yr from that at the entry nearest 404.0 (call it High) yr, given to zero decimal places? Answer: 13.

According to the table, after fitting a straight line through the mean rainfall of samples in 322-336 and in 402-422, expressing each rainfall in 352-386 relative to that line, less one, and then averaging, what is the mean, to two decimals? -0.03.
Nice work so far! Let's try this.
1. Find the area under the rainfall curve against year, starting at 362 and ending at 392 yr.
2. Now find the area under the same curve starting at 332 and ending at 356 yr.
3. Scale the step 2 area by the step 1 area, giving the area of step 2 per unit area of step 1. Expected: 1.0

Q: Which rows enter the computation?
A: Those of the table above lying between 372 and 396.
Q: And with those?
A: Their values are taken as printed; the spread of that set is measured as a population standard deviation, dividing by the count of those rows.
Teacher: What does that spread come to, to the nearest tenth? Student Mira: 1.0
